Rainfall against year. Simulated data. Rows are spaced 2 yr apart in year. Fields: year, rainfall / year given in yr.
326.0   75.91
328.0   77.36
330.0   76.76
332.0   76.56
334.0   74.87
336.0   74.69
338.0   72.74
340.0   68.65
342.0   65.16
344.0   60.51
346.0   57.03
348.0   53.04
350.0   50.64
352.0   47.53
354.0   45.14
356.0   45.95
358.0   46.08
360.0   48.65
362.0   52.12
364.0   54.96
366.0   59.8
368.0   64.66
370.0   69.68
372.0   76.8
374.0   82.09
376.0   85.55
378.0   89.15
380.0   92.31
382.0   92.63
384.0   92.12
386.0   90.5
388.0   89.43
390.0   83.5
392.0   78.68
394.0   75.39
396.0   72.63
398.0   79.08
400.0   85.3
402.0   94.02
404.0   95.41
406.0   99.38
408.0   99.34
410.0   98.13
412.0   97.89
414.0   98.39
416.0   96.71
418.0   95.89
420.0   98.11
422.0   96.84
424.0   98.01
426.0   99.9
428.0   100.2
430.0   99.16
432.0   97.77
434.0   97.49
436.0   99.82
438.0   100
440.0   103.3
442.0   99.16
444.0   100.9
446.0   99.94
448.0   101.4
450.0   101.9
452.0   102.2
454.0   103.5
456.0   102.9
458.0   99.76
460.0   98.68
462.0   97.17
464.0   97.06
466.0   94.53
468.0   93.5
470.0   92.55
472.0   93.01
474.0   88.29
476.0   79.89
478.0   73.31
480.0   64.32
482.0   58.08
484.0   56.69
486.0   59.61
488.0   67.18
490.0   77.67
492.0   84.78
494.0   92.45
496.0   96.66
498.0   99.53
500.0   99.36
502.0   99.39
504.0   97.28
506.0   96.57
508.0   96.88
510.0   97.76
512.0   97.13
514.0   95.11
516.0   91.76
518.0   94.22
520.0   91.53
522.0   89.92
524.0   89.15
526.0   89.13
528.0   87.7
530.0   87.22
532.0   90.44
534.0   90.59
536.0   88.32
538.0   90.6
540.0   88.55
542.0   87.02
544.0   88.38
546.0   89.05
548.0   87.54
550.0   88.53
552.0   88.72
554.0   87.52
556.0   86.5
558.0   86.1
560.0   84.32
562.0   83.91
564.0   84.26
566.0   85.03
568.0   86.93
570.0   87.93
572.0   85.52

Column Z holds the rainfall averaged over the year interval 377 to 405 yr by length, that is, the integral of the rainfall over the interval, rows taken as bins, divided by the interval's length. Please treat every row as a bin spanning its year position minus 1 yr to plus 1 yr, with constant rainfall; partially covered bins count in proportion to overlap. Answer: 86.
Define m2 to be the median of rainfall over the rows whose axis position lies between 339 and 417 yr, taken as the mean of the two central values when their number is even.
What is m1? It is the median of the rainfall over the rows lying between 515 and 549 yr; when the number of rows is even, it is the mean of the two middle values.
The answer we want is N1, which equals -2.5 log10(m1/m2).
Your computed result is -0.14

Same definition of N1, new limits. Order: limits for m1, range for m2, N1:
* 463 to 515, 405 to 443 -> 0.06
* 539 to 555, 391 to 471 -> 0.11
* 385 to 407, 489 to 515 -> 0.14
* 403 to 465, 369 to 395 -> -0.16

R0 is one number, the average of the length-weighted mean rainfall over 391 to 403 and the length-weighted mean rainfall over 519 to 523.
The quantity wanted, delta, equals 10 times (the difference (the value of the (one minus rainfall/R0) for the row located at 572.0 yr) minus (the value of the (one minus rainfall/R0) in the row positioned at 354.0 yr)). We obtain -5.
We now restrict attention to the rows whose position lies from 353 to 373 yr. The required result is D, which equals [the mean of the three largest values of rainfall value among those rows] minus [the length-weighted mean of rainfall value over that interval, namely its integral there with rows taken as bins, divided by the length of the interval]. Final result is 14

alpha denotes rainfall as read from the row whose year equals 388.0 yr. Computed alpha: 89.43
